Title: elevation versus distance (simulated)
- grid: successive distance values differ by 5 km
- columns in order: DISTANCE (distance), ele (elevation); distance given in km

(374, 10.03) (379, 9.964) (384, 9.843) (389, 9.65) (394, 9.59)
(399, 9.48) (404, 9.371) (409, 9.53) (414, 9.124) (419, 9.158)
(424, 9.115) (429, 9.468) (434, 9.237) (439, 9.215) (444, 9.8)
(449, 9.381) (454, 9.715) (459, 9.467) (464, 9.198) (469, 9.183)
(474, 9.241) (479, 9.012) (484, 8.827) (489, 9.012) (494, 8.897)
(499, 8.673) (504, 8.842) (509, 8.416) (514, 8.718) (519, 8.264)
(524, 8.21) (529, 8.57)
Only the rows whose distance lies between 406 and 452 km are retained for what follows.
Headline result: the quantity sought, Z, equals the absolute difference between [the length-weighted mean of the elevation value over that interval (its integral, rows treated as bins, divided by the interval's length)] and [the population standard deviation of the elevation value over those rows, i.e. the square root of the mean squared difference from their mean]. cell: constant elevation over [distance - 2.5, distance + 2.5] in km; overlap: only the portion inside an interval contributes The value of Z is 9.1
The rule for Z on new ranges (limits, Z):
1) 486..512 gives 8.6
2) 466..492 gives 8.9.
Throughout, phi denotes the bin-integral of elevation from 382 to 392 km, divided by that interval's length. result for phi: 9.73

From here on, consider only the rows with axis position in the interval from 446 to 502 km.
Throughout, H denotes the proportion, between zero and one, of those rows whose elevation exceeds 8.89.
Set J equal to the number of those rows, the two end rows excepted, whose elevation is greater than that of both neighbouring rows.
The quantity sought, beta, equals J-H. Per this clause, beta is 2.2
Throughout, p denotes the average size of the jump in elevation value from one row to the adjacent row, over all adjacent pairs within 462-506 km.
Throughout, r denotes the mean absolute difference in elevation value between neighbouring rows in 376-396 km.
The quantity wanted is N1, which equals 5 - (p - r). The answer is 4.98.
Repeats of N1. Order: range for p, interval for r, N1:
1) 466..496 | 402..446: 5.07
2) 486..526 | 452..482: 4.91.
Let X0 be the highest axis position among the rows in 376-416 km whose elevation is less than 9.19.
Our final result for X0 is 414 km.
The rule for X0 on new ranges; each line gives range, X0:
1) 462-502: 499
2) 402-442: 424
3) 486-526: 524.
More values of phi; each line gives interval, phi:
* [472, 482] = 9.11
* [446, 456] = 9.55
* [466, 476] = 9.21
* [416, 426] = 9.14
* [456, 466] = 9.36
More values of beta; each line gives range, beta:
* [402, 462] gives 4.0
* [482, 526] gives 2.8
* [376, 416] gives 0.0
